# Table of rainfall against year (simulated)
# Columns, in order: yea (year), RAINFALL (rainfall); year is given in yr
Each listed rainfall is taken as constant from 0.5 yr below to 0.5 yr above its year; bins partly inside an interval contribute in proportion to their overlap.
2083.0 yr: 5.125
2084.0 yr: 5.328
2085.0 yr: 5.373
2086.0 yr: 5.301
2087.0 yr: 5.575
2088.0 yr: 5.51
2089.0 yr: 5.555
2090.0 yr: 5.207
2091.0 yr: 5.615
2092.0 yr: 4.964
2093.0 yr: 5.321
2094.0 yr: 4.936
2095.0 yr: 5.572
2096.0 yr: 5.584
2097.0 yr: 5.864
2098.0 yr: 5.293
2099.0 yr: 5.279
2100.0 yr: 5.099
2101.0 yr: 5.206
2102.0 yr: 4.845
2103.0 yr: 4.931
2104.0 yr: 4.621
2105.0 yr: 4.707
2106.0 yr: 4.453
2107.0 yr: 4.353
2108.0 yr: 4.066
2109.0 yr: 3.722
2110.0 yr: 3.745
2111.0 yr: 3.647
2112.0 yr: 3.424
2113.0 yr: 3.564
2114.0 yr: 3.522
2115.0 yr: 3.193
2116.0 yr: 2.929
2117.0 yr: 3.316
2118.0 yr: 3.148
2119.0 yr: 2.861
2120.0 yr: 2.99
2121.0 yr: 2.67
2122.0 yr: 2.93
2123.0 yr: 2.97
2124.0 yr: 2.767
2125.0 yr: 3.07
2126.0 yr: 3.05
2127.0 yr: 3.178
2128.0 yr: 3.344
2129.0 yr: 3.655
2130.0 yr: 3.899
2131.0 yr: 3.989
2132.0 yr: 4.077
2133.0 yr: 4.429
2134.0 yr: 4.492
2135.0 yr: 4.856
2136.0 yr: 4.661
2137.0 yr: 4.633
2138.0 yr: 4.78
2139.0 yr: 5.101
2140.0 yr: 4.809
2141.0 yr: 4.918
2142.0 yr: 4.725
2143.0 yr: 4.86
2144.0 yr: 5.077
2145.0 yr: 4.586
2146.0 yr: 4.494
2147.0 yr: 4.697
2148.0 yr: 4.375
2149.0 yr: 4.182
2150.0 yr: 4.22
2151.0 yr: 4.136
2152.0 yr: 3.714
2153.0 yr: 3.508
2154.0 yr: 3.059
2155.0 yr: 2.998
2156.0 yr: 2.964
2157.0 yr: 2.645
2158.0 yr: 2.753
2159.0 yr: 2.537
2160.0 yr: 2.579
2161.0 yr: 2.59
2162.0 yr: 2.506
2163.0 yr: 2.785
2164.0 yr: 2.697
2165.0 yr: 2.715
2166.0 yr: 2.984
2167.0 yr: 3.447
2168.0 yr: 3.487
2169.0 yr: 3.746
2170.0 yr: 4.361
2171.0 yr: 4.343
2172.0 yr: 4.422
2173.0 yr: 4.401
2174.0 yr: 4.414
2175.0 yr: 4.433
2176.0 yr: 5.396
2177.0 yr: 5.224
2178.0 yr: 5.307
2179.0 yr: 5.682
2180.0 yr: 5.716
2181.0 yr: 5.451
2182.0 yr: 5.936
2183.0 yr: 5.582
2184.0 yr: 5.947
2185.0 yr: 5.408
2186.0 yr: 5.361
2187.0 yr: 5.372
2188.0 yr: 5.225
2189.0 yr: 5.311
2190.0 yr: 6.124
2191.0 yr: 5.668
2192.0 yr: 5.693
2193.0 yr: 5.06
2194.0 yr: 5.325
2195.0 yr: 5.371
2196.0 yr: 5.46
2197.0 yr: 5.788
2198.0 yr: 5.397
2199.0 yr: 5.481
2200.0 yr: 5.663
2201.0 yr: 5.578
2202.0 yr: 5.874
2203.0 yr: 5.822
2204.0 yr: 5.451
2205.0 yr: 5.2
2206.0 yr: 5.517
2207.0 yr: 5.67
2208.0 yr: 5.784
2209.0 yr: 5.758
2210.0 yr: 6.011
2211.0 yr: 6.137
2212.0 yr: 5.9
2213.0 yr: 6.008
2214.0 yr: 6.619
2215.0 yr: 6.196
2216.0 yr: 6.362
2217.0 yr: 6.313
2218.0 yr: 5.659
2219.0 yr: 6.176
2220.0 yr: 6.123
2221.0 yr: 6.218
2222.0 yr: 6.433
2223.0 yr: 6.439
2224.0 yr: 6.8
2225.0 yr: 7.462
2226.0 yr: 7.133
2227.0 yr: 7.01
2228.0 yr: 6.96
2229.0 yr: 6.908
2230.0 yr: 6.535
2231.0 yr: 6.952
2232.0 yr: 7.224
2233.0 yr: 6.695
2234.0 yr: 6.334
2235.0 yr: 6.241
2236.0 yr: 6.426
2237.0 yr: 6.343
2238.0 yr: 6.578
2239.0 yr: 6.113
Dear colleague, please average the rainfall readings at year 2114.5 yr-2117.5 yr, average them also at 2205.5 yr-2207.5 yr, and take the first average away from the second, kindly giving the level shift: 2.4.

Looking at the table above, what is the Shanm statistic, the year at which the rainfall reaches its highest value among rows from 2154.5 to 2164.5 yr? 2155.0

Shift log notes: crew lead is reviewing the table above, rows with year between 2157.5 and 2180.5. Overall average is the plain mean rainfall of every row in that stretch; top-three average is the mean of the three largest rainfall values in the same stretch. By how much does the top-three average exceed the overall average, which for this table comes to 1.7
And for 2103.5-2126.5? 1.1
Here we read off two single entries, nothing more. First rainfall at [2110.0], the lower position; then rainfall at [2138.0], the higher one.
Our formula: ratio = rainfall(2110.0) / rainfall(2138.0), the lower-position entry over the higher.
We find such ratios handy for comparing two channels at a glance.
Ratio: 0.78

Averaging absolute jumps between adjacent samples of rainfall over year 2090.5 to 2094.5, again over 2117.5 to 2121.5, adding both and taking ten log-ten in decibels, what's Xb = -1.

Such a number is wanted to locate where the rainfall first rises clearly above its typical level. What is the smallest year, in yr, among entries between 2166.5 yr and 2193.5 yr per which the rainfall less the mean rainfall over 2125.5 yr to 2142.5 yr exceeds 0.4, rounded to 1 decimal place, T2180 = 2176.0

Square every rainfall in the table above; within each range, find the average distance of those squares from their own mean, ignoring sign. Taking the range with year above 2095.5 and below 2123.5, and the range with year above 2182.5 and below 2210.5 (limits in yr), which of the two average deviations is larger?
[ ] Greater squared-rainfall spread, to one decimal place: 7.0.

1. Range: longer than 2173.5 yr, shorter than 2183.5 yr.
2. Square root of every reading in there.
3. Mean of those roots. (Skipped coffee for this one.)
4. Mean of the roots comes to 2.30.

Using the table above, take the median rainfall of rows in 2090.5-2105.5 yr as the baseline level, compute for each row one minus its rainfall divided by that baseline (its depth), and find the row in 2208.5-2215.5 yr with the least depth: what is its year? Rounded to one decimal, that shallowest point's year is 2214.0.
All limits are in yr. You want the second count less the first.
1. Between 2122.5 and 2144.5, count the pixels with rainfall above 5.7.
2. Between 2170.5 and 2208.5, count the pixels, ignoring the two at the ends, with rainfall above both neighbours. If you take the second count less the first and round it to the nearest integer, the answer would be 11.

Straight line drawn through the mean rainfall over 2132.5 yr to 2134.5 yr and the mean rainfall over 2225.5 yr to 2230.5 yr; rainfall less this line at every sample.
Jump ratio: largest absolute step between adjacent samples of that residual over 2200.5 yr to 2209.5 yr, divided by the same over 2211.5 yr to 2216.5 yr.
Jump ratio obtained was 0.68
